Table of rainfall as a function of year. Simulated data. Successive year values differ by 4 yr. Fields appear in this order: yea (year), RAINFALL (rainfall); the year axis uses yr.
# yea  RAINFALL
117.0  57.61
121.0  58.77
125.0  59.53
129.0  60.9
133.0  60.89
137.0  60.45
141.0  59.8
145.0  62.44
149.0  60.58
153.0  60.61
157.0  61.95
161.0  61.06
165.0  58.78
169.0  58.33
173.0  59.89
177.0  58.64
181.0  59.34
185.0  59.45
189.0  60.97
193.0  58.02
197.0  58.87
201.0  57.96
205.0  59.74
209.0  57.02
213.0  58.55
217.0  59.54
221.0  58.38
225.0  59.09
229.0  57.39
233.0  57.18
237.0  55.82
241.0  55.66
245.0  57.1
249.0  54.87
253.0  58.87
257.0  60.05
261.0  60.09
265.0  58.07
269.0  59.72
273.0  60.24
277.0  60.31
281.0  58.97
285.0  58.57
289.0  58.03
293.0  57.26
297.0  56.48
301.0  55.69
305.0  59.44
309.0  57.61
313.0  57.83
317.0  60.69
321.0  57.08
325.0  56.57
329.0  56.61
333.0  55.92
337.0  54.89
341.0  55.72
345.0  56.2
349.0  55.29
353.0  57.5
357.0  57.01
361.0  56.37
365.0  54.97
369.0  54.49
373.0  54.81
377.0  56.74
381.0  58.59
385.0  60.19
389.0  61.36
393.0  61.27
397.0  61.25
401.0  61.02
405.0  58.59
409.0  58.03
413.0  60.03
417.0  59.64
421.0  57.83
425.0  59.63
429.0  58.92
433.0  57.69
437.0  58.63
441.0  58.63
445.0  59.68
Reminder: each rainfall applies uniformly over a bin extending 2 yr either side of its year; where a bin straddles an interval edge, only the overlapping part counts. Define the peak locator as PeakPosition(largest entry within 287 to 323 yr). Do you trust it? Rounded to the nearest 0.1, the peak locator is 317.0 yr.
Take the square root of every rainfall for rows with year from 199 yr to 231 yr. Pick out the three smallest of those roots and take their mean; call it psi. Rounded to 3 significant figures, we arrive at 7.58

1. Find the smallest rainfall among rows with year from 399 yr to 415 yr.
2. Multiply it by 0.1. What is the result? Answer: 5.80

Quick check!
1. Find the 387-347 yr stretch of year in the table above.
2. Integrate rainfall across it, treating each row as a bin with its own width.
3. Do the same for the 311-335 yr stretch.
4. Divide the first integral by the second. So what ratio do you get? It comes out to 1.6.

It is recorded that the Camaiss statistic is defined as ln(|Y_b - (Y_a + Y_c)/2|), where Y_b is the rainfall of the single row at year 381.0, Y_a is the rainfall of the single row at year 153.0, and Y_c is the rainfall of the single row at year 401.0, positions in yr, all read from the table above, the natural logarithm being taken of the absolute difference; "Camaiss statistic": 0.80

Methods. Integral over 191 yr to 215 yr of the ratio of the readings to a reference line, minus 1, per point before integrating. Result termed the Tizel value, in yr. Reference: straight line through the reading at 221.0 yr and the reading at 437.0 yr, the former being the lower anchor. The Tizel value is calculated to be 0.0 yr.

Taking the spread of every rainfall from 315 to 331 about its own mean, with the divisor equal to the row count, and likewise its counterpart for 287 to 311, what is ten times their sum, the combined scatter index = 29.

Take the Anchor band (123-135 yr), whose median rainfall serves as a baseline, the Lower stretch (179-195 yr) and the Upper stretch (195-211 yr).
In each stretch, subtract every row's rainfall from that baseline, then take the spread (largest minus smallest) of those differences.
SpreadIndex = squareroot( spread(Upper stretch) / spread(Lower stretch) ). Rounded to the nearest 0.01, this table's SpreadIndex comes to 0.96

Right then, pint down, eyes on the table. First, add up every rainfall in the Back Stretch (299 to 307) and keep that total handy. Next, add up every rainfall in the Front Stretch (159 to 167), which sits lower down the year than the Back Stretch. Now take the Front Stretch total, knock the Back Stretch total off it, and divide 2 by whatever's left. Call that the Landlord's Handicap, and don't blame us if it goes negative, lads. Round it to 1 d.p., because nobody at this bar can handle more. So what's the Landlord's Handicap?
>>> 0.4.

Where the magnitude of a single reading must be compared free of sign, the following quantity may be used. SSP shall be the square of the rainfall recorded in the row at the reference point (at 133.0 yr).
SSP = 3708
